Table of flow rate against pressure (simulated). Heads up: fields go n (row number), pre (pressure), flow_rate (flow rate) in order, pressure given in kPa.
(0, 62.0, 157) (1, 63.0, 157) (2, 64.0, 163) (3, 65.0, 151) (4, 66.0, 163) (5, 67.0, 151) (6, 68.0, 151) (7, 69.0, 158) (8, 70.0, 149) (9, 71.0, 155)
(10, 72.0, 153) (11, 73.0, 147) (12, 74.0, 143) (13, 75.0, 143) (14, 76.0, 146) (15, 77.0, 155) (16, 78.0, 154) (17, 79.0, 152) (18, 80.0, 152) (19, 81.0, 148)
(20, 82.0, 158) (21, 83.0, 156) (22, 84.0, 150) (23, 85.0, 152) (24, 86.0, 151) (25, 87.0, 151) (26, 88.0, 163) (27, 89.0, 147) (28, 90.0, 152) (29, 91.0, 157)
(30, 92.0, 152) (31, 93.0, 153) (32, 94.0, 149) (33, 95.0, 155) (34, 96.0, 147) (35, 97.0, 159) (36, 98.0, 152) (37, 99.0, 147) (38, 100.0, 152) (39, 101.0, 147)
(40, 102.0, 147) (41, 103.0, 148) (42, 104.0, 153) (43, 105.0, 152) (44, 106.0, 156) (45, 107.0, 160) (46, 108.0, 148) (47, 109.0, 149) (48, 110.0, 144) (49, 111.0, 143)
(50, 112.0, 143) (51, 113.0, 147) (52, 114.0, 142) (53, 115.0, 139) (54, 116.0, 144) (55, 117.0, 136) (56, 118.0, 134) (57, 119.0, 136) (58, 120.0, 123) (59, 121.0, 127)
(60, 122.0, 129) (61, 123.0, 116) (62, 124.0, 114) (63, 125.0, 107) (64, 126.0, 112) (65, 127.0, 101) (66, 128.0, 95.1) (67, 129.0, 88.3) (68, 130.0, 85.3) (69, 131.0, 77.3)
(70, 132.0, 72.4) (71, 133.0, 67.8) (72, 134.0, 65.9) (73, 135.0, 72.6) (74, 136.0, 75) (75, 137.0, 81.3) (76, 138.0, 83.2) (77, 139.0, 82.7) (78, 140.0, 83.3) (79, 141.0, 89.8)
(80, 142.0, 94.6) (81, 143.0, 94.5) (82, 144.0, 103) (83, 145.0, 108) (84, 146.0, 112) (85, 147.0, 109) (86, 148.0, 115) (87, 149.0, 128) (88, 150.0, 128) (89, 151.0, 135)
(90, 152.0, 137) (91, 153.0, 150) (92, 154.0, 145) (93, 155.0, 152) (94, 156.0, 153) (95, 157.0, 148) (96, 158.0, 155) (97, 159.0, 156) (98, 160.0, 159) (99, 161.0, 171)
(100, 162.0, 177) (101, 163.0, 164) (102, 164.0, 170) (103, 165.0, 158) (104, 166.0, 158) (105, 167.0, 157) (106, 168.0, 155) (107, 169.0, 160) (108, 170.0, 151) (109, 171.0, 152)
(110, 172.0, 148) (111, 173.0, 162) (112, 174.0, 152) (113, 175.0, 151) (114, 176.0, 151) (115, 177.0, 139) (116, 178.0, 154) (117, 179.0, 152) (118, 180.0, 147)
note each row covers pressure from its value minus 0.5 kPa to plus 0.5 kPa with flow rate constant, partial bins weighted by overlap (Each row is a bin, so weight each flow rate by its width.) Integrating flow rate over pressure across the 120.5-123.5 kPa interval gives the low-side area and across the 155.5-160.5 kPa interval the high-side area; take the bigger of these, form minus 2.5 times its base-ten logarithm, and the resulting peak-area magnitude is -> -7.22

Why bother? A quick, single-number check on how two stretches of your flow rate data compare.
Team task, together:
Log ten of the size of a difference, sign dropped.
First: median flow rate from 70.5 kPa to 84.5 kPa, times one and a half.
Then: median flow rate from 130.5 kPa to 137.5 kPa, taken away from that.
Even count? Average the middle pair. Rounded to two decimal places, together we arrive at 2.19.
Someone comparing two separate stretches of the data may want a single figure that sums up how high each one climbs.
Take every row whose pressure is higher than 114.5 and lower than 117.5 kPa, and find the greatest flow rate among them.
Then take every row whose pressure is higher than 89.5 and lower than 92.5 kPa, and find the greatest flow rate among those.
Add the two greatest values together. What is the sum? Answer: 301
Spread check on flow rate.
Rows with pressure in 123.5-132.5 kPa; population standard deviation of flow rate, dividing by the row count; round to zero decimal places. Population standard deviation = 14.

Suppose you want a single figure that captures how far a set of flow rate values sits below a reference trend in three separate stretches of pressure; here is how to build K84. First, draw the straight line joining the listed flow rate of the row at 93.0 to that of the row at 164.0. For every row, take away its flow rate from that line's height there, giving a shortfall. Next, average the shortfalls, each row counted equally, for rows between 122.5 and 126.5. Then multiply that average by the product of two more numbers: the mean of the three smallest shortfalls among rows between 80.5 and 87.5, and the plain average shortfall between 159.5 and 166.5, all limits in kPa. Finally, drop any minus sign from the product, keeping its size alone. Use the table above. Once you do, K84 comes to 1004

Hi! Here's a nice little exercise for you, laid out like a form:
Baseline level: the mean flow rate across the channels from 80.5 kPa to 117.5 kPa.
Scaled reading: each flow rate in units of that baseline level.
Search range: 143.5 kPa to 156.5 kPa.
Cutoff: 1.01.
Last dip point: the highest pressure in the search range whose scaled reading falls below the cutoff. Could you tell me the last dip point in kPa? 154.0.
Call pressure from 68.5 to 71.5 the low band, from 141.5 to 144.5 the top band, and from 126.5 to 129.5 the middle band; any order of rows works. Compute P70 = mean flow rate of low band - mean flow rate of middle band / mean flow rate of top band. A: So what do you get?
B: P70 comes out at 153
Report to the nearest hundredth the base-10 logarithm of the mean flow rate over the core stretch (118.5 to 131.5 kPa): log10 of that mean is 2.04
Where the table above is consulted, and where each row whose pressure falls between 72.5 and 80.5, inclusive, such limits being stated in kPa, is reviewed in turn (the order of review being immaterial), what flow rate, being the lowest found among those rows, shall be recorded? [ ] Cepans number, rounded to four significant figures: 143.0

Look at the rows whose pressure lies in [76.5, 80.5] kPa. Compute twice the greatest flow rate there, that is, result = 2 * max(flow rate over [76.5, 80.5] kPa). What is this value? 310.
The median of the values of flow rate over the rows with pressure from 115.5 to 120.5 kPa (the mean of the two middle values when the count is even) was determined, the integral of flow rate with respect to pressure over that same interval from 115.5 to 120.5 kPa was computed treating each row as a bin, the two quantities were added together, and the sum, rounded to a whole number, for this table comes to 809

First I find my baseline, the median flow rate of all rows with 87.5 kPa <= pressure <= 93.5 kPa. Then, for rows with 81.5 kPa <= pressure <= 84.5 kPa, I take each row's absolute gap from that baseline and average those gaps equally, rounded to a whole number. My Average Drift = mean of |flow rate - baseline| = 4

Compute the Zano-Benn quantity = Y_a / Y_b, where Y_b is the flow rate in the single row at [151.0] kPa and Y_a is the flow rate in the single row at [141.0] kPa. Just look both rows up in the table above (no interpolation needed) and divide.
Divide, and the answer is 0.67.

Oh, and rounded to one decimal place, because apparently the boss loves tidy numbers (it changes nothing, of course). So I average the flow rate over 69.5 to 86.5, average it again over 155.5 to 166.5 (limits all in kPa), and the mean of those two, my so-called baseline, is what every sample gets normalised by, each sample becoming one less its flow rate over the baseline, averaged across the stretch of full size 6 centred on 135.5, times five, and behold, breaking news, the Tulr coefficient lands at 2.6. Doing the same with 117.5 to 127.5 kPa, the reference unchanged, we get 1.2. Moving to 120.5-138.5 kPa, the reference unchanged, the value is 2.0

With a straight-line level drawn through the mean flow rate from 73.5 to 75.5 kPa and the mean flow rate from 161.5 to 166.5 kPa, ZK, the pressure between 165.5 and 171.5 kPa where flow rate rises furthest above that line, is 169.0 kPa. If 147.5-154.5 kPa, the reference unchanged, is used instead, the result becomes 153.0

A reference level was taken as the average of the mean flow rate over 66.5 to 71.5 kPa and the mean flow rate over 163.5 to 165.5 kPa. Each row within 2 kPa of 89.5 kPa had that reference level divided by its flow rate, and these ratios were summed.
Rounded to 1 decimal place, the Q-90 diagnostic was 4.1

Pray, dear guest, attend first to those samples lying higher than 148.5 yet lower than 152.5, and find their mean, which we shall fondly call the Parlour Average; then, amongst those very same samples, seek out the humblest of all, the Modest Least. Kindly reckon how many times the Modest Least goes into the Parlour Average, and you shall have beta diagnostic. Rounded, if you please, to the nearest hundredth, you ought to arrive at 1.03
